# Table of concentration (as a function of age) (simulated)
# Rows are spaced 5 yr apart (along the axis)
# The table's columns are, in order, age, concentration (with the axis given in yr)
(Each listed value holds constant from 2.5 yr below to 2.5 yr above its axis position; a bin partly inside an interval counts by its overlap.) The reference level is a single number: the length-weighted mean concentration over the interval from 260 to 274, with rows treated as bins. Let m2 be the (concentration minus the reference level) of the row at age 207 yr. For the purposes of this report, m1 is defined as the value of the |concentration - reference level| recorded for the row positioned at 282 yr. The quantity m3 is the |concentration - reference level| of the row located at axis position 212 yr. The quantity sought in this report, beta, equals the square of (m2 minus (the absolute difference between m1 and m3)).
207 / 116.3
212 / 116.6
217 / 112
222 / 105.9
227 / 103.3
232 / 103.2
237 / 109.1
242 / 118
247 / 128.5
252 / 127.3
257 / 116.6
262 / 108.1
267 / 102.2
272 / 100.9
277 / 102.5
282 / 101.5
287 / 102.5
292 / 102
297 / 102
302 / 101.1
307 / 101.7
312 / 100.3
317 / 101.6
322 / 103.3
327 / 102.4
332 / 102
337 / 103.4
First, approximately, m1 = 2.2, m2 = 12.6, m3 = 13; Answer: 4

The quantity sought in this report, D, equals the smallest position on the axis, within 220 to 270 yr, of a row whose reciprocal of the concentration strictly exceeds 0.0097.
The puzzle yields 267 yr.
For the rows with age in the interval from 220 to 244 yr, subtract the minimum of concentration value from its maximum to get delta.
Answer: 15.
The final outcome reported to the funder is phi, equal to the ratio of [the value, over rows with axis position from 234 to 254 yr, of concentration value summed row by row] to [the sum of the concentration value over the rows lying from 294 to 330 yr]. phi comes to 0.7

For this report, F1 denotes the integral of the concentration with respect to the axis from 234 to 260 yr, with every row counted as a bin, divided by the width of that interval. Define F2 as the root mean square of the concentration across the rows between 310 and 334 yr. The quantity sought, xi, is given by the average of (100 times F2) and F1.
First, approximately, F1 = 119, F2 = 102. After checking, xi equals 5156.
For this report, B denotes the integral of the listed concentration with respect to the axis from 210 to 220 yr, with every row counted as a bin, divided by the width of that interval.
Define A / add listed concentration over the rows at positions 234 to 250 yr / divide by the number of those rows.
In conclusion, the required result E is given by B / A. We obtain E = 0.96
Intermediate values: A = 119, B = 114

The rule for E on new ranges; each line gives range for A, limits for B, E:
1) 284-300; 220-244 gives 1.05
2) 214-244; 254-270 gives 1.01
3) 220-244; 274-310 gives 0.94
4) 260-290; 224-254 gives 1.11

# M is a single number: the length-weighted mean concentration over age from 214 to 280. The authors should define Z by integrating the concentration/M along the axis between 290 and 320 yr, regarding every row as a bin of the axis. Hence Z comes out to 28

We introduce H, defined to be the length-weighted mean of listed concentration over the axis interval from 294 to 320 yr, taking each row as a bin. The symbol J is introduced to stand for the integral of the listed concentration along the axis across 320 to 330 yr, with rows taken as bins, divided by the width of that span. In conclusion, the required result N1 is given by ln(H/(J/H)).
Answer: 4.61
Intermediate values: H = 101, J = 103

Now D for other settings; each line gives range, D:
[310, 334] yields 312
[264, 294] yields 267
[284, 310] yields 287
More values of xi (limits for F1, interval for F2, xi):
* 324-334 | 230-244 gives 5565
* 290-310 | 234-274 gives 5764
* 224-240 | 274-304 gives 5150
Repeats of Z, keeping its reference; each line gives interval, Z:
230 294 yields 63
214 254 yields 41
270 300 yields 28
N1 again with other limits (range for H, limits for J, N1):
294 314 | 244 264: 4.45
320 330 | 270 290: 4.64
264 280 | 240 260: 4.44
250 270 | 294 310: 4.83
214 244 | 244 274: 4.64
